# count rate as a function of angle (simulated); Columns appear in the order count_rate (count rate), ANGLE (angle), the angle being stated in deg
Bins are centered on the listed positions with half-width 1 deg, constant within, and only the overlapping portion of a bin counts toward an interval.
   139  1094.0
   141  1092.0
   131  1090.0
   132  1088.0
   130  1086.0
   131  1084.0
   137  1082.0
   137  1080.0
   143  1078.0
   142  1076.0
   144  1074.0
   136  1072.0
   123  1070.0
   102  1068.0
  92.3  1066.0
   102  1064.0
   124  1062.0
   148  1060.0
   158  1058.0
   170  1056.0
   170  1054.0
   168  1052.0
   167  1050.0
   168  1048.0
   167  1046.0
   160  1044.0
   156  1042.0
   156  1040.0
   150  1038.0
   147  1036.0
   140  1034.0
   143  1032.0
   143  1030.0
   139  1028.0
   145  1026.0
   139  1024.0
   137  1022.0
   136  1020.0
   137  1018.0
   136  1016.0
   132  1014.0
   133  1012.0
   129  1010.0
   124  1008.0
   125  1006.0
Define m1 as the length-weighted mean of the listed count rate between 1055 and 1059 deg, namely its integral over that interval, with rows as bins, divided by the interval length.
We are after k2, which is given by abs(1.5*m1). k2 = 246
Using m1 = 164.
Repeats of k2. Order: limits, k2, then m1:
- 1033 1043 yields 225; 150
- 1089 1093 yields 204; 136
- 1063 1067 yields 146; 97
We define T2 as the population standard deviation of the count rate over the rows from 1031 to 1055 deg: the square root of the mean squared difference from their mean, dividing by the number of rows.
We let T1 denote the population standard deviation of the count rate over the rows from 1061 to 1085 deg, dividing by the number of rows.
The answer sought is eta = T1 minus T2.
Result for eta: 7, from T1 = 17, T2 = 10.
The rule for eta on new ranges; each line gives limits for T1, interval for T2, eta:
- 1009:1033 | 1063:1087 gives -13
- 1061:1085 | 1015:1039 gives 13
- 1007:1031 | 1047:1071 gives -24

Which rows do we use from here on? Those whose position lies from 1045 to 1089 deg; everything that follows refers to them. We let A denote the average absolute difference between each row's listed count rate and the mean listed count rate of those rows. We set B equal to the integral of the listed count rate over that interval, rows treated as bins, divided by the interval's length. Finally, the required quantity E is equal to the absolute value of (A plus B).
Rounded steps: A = 18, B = 141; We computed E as 159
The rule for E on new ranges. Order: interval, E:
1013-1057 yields 162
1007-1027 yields 139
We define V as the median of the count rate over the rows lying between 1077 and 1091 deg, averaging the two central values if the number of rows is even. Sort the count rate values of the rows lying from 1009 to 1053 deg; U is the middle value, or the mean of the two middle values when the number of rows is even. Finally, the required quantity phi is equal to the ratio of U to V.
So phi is 1.08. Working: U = 143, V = 132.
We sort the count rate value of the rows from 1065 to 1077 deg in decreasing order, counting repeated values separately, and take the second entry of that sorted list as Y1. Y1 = 142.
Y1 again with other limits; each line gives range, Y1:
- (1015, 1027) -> 139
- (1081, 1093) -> 137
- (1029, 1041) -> 150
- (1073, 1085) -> 143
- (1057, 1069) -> 148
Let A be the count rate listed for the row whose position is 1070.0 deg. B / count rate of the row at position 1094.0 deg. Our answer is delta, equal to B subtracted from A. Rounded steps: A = 123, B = 139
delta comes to -16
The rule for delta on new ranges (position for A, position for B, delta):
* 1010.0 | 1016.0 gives -7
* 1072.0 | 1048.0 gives -32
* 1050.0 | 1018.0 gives 30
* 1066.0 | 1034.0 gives -48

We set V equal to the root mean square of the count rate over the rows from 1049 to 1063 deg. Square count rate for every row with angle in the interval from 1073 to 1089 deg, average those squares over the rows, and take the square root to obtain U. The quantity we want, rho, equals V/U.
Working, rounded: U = 137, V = 159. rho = 1.16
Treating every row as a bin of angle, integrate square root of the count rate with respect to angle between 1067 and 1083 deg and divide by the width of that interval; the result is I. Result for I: 11.5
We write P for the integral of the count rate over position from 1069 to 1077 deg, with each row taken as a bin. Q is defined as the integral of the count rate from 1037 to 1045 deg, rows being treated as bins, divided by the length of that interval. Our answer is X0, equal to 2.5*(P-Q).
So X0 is 2336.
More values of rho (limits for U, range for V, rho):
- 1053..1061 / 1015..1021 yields 0.84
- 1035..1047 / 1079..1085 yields 0.86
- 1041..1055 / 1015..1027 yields 0.84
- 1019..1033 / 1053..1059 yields 1.18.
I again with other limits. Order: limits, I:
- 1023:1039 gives 12.0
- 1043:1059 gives 12.9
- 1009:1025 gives 11.6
